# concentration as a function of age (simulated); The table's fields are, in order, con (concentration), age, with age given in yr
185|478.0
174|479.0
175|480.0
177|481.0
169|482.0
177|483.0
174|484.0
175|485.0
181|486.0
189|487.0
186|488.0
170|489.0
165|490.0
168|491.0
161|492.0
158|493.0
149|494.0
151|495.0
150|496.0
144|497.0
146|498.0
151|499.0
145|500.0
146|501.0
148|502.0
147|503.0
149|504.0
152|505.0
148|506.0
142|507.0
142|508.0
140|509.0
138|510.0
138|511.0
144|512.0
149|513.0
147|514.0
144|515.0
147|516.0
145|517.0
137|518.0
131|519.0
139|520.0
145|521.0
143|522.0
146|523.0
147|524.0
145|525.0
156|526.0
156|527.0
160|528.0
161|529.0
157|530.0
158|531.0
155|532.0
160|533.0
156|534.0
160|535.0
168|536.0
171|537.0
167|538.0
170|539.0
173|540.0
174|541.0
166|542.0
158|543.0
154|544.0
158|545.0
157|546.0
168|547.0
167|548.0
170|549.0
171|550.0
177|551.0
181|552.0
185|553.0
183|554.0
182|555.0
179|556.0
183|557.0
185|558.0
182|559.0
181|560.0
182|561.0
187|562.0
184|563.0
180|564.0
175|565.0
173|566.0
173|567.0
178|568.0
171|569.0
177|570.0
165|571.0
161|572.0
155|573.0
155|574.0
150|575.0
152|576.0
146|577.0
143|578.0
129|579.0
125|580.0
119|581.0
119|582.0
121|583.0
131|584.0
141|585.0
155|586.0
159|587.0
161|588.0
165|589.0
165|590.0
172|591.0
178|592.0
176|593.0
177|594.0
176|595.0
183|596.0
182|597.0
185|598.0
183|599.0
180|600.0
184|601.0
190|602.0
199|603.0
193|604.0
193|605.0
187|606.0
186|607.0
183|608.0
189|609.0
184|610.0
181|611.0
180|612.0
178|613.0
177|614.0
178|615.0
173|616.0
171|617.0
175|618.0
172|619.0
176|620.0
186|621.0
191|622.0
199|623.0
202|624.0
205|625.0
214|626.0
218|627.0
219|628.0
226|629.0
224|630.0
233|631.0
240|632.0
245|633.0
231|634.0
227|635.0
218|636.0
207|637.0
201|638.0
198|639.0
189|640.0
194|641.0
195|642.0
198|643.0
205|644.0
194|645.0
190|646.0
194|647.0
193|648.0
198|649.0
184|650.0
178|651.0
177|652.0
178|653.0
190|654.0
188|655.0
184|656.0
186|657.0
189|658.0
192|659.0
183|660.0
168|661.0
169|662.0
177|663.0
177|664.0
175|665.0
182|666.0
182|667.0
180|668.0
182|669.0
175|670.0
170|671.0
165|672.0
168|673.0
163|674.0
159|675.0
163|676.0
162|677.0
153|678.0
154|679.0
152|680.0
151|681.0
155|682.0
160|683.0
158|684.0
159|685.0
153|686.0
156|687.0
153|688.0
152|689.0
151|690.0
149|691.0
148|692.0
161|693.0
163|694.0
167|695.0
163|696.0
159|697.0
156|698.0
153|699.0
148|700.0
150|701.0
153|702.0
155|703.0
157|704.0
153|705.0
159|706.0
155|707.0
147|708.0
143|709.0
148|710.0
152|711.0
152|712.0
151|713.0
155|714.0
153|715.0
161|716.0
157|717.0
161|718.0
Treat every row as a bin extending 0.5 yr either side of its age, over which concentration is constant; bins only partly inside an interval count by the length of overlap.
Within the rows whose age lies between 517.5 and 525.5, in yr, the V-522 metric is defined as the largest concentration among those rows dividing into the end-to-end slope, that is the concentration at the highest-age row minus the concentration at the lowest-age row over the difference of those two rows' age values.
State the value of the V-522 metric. 0.0078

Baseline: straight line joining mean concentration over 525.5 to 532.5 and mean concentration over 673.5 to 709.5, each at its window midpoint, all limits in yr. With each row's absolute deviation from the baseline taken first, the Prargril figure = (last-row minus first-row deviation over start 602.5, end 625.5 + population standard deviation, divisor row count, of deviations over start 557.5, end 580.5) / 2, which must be 7.8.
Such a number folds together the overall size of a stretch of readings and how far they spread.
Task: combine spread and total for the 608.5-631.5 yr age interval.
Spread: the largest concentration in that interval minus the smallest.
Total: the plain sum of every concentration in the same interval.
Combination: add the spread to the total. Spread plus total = 4513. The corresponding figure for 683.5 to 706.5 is 3595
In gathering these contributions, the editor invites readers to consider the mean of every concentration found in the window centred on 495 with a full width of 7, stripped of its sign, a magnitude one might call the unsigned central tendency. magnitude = 151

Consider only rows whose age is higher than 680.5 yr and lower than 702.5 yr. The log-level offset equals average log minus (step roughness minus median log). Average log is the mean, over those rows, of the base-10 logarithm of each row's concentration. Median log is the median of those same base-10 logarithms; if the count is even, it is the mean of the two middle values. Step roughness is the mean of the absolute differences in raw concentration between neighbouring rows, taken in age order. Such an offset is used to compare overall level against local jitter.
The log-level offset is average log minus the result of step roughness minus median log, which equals 0.95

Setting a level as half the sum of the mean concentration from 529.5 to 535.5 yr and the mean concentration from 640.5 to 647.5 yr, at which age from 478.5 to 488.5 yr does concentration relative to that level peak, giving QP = 487.0 yr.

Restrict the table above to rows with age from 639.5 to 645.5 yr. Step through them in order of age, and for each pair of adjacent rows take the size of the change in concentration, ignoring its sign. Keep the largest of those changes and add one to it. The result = 12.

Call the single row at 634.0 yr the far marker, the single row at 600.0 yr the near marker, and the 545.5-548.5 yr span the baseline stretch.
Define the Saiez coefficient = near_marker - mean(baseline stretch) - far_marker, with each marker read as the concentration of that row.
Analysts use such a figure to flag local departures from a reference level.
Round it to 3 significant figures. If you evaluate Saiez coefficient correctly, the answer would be -215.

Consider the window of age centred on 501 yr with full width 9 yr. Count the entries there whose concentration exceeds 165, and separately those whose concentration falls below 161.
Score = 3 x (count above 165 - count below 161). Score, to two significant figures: -27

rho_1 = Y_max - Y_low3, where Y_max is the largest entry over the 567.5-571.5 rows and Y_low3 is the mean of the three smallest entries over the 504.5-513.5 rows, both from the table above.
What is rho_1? 39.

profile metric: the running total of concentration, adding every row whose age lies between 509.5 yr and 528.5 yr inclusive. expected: 2757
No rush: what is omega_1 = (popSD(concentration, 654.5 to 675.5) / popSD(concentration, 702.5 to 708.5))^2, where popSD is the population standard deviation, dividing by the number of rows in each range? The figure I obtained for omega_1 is 5.6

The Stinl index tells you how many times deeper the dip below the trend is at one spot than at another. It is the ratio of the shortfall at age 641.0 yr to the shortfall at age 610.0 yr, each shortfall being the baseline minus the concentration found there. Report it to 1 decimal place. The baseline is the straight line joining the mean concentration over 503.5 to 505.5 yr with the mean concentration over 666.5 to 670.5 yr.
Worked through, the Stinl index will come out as 1.3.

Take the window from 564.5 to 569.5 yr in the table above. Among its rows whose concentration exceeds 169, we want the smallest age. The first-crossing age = 565.0 yr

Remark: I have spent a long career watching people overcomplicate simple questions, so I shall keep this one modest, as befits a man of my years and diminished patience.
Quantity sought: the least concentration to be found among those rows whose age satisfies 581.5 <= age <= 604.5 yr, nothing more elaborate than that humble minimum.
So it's 119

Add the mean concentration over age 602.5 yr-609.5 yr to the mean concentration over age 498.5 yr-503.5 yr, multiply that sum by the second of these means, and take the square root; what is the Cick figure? 223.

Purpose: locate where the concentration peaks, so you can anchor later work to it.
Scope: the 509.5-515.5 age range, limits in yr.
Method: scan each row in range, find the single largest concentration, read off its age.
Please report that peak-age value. 513.0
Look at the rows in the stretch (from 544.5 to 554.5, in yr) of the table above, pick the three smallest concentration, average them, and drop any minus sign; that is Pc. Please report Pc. 161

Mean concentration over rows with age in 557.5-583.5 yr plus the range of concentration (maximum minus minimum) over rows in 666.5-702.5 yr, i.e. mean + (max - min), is 194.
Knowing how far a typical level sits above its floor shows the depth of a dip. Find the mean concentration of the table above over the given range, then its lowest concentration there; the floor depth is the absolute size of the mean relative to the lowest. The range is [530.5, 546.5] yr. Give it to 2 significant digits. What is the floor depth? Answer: 8.8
